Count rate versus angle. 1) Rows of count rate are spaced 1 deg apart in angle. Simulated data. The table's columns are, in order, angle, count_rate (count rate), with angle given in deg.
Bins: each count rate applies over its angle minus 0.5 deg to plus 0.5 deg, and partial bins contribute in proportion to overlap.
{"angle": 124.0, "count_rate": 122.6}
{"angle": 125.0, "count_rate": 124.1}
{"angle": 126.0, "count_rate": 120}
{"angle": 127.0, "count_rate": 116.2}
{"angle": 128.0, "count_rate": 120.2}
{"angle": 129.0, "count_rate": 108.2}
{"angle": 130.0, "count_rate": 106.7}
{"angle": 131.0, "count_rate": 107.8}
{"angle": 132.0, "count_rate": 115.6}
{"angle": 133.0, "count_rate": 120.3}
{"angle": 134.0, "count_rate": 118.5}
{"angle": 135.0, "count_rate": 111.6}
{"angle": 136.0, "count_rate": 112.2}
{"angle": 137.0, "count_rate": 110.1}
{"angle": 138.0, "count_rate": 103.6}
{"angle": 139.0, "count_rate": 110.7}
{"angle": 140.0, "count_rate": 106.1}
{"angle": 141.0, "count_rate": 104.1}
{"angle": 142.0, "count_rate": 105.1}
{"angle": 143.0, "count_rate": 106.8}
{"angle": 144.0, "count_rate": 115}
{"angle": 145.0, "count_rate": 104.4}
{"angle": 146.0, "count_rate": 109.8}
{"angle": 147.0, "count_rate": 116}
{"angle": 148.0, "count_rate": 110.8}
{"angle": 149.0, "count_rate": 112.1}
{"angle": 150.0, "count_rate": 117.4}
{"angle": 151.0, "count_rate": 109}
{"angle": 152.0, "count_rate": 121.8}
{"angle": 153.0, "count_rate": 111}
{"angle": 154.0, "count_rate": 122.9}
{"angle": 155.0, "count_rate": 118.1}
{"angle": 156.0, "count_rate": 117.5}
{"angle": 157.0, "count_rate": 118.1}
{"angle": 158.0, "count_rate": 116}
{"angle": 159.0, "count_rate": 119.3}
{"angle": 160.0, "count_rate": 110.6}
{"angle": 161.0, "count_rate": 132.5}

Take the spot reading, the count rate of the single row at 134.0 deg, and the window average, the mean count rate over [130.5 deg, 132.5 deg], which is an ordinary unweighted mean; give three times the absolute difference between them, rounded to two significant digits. 20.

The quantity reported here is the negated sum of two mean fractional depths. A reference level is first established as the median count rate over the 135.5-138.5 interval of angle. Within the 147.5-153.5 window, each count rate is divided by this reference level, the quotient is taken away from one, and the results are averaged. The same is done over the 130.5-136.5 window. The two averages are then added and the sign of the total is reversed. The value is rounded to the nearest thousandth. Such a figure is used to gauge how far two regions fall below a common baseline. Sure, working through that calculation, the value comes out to 0.071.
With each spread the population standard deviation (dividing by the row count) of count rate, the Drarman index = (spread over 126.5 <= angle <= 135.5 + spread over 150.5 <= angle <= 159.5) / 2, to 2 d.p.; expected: 4.72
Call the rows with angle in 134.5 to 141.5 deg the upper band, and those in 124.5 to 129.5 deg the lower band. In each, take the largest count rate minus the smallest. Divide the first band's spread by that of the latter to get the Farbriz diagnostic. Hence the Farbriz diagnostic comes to 0.54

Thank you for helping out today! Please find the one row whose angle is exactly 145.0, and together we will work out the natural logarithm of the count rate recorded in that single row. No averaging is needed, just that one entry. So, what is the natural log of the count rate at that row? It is 4.65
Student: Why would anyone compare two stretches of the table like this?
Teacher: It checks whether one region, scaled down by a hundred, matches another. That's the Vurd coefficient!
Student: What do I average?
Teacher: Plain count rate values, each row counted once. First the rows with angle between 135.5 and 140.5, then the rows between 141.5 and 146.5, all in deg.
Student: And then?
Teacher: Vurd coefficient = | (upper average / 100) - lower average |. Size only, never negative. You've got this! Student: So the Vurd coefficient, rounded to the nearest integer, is 107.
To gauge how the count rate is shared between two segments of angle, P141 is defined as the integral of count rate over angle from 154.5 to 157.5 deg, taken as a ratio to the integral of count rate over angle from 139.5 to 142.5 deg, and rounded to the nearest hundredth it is 1.12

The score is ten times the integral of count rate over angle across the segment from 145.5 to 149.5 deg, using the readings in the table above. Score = 4487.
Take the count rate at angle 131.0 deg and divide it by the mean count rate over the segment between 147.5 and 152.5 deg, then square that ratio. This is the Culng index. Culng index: 0.89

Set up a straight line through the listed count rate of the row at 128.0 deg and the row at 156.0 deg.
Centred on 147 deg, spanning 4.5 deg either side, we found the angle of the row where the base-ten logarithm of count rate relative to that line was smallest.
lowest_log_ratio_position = 145.0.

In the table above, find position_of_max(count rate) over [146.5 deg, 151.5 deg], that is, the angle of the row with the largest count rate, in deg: 150.0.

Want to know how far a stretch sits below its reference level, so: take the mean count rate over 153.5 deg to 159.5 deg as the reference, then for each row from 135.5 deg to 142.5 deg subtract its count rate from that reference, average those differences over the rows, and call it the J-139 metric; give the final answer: 11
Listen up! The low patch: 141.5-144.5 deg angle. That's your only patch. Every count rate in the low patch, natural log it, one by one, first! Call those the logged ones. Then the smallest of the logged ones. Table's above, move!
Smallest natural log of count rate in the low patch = 4.65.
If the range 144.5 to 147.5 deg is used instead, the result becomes 4.65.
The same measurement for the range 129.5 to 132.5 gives 4.67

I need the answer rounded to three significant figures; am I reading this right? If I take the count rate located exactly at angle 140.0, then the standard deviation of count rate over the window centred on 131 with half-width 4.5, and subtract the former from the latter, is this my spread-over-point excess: -101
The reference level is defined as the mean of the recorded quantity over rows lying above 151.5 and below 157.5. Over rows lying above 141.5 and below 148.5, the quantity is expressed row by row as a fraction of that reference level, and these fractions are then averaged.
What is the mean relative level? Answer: 0.93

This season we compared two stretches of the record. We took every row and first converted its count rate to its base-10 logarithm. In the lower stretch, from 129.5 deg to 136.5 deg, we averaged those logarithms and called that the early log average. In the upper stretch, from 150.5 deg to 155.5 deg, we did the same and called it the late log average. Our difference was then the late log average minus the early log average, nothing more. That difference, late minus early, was 0.012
